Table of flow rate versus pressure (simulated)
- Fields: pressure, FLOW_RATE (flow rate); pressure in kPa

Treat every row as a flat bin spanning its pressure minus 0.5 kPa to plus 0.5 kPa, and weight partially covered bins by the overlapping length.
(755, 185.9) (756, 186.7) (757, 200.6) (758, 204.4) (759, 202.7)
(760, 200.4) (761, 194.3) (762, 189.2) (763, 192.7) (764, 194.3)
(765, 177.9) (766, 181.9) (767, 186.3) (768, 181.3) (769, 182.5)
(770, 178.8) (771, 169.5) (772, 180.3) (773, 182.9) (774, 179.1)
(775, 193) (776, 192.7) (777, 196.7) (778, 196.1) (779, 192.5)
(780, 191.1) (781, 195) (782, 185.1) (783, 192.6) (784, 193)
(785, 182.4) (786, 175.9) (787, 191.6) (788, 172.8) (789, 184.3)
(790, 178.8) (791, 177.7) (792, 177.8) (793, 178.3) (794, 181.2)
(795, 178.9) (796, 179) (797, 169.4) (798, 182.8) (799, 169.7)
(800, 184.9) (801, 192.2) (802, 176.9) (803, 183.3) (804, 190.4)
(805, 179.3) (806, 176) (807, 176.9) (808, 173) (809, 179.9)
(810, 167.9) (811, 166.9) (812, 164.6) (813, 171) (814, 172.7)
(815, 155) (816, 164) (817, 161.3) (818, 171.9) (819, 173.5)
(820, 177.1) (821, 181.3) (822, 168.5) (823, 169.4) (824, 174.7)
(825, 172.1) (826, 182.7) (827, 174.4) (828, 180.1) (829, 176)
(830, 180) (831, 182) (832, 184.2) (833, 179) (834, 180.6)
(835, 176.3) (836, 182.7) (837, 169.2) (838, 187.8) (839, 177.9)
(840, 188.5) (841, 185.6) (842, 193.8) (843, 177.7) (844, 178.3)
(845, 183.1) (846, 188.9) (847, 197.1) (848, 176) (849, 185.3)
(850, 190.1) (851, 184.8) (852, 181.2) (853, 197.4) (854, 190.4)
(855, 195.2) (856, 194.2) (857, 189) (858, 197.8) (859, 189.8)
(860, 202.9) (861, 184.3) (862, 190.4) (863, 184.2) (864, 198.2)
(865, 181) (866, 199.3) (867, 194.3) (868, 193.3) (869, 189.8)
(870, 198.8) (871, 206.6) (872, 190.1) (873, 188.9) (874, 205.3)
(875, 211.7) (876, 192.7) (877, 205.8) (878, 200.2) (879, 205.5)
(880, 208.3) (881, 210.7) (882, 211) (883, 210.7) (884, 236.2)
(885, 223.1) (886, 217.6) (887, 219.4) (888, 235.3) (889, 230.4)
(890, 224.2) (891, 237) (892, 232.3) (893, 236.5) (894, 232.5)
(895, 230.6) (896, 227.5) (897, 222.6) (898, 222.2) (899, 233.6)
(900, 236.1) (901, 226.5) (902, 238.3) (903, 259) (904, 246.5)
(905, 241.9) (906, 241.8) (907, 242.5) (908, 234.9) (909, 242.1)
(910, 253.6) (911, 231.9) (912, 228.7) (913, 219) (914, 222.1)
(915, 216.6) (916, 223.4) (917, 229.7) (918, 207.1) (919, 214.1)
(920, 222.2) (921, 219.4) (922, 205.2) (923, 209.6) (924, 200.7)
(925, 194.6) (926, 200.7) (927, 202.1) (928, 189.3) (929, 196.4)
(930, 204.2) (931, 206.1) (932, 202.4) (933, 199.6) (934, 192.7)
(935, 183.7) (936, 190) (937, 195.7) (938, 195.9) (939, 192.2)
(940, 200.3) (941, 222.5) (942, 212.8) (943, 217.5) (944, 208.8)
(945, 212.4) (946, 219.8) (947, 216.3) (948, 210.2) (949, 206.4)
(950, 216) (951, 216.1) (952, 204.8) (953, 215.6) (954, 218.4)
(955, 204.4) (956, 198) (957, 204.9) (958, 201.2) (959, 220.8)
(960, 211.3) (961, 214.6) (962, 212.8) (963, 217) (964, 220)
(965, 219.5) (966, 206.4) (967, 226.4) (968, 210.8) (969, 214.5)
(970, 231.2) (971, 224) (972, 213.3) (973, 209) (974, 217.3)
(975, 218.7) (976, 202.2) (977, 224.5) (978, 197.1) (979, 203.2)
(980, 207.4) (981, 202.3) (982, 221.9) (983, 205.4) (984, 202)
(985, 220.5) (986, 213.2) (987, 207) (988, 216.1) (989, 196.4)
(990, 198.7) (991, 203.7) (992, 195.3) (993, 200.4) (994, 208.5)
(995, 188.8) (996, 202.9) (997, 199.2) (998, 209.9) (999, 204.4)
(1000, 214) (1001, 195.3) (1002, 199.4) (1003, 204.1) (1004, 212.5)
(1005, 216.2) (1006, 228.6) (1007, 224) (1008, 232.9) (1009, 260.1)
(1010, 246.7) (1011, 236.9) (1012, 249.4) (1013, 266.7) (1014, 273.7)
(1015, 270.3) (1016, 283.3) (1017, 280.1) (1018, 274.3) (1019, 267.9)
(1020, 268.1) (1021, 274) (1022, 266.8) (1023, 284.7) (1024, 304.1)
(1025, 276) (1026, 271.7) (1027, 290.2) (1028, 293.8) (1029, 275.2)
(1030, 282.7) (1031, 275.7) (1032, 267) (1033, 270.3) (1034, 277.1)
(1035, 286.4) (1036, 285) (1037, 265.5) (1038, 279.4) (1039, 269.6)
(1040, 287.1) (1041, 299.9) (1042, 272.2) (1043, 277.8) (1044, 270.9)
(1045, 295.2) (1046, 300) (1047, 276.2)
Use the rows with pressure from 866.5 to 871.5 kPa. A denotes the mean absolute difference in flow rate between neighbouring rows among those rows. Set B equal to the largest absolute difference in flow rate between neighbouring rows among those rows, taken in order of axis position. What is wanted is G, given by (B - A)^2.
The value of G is 14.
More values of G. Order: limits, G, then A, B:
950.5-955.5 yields 18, 9.7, 14.0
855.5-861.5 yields 62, 10.7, 18.6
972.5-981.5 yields 256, 11.4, 27.4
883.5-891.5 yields 53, 8.6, 15.9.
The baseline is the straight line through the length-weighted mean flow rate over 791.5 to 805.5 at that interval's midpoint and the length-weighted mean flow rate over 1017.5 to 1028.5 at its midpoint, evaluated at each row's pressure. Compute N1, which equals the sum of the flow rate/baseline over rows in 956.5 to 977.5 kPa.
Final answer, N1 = 18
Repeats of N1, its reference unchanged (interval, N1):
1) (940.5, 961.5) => 18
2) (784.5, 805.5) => 21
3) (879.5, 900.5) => 21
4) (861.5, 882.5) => 20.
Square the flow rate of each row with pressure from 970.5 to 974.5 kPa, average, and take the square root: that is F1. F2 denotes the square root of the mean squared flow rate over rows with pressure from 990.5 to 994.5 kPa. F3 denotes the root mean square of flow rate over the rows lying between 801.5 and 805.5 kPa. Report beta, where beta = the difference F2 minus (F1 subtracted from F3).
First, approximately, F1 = 216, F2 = 202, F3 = 183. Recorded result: 235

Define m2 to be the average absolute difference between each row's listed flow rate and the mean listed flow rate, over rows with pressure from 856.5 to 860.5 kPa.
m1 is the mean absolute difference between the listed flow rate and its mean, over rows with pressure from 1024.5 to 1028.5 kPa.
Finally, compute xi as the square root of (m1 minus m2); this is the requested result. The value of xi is 1.9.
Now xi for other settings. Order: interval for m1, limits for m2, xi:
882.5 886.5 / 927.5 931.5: 1.3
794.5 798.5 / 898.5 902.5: 0.7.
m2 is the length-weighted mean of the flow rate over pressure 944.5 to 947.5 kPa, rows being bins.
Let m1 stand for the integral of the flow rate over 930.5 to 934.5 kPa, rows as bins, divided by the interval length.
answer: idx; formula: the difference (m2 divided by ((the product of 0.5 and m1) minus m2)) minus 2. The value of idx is -3.86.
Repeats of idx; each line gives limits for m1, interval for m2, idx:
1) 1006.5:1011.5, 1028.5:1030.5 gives -3.76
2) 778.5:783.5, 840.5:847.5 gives -4.05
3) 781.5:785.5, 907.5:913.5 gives -3.67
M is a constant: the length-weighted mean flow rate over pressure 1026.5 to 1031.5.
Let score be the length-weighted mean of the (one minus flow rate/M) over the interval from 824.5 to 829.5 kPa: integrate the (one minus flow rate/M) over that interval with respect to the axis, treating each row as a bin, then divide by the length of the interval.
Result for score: 0.375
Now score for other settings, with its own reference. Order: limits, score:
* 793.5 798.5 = 0.371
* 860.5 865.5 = 0.338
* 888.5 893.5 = 0.181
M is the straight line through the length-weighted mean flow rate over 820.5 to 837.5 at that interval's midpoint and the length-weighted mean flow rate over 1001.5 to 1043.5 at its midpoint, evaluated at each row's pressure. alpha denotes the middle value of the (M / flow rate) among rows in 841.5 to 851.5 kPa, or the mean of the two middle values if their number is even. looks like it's 1.01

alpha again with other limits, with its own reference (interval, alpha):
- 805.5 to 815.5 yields 0.99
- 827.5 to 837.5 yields 0.99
